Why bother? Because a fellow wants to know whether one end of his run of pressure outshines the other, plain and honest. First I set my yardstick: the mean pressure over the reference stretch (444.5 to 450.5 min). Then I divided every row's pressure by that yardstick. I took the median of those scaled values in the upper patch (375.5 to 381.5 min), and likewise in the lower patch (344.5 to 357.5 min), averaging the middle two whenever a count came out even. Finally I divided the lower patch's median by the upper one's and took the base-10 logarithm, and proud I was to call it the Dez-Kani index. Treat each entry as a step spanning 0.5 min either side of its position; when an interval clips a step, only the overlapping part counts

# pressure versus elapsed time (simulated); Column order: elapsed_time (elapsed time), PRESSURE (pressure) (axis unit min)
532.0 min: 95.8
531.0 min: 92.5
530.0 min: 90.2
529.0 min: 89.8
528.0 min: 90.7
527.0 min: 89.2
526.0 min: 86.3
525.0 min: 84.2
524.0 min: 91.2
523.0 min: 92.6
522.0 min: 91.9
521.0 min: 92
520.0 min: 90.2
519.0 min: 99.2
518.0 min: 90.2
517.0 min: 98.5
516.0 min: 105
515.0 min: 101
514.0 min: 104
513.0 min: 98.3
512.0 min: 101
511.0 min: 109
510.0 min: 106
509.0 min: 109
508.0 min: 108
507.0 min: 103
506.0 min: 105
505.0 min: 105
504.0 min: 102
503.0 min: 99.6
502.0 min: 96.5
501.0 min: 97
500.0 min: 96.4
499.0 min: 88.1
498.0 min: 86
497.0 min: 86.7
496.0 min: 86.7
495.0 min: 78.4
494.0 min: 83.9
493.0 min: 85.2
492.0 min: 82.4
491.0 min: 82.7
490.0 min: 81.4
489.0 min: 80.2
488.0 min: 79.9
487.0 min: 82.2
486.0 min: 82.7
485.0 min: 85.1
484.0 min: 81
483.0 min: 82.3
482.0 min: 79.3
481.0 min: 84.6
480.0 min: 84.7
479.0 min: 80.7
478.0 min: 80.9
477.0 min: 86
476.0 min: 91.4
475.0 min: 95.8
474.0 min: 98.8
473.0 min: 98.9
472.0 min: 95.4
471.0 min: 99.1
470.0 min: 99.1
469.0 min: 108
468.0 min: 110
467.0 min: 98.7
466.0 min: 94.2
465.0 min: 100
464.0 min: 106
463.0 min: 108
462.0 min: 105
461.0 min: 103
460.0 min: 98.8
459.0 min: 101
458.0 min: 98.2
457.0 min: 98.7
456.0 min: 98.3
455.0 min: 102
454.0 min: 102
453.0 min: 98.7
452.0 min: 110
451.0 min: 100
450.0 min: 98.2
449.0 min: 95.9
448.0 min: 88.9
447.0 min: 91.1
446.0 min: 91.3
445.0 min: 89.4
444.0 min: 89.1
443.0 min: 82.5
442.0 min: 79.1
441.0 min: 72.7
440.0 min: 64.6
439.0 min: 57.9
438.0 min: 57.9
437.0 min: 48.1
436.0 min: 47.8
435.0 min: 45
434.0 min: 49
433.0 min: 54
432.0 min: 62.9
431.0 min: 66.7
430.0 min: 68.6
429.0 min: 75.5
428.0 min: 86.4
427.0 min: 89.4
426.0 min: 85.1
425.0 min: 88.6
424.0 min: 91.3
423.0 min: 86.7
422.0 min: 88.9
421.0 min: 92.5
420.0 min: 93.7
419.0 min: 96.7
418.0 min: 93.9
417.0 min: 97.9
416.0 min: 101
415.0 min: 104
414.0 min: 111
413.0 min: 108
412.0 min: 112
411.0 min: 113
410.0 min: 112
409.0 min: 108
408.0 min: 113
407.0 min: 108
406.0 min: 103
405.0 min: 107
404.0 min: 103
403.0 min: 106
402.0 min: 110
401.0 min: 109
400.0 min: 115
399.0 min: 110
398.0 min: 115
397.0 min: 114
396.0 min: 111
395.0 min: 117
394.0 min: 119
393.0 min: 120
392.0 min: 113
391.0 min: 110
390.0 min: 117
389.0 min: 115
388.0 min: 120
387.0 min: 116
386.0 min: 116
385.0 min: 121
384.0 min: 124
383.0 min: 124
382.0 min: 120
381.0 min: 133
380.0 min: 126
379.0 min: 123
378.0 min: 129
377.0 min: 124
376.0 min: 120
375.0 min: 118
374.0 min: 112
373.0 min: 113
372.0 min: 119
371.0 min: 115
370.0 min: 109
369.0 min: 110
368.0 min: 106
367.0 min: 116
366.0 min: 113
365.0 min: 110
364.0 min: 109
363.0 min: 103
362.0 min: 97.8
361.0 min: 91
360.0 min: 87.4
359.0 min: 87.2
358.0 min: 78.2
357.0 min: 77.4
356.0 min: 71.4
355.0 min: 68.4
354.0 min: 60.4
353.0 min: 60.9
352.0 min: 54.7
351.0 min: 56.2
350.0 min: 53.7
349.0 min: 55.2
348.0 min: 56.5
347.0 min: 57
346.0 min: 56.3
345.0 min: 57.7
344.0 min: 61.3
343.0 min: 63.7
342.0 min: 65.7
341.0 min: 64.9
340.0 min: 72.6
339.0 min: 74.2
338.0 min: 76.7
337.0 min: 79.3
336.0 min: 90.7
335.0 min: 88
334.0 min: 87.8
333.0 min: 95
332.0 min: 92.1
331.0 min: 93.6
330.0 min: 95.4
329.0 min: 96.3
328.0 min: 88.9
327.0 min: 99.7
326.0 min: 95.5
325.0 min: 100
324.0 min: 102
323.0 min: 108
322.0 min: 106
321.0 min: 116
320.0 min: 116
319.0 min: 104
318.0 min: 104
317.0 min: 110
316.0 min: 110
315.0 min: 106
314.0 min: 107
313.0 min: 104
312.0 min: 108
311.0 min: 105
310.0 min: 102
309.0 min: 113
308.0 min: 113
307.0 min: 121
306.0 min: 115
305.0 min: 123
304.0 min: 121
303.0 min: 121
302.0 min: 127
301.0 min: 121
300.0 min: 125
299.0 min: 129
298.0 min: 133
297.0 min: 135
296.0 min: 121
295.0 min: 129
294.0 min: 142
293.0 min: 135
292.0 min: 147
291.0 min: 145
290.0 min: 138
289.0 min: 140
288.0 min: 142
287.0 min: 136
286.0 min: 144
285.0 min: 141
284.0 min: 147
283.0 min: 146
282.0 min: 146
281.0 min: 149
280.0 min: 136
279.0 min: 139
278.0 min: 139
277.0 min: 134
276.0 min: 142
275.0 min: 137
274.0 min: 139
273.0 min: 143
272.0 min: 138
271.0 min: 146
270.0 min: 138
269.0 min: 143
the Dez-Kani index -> -0.34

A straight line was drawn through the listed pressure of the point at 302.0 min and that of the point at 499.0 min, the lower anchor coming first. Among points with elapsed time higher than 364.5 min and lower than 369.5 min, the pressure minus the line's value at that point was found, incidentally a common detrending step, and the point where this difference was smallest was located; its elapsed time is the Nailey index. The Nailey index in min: 368.0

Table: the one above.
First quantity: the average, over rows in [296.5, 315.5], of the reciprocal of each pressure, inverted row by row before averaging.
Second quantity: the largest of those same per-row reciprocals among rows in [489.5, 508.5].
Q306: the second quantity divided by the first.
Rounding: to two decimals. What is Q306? 1.49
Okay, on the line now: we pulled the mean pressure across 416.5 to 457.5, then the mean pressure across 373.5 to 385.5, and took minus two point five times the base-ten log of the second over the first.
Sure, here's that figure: -0.43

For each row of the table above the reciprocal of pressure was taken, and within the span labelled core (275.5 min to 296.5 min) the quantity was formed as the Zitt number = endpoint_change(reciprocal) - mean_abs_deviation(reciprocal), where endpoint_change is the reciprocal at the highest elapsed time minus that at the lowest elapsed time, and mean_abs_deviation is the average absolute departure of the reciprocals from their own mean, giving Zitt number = 0.0010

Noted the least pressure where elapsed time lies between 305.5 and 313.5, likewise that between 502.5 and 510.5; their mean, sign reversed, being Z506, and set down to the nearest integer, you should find -101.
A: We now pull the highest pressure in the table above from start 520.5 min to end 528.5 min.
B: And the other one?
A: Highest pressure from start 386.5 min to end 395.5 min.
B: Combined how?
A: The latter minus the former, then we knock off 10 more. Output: 17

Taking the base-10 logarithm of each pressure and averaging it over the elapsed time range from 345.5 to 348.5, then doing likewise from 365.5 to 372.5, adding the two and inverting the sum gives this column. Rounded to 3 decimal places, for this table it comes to 0.263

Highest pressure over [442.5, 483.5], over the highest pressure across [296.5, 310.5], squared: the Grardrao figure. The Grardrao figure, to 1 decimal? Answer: 0.7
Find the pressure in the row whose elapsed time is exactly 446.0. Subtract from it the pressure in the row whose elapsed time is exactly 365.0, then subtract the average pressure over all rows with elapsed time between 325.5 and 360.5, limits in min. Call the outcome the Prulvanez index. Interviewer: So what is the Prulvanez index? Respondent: -94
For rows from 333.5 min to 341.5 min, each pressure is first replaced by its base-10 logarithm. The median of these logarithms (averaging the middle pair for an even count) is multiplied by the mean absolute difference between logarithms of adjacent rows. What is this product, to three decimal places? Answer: 0.043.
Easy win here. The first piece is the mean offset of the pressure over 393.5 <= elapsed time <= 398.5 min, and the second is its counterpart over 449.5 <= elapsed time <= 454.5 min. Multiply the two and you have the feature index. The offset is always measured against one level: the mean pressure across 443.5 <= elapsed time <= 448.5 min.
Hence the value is 298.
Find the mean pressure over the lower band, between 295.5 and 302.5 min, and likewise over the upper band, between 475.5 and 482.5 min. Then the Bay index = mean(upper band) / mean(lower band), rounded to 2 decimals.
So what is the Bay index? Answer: 0.66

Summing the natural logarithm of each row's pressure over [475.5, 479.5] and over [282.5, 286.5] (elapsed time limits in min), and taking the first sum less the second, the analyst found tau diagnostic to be -2.1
